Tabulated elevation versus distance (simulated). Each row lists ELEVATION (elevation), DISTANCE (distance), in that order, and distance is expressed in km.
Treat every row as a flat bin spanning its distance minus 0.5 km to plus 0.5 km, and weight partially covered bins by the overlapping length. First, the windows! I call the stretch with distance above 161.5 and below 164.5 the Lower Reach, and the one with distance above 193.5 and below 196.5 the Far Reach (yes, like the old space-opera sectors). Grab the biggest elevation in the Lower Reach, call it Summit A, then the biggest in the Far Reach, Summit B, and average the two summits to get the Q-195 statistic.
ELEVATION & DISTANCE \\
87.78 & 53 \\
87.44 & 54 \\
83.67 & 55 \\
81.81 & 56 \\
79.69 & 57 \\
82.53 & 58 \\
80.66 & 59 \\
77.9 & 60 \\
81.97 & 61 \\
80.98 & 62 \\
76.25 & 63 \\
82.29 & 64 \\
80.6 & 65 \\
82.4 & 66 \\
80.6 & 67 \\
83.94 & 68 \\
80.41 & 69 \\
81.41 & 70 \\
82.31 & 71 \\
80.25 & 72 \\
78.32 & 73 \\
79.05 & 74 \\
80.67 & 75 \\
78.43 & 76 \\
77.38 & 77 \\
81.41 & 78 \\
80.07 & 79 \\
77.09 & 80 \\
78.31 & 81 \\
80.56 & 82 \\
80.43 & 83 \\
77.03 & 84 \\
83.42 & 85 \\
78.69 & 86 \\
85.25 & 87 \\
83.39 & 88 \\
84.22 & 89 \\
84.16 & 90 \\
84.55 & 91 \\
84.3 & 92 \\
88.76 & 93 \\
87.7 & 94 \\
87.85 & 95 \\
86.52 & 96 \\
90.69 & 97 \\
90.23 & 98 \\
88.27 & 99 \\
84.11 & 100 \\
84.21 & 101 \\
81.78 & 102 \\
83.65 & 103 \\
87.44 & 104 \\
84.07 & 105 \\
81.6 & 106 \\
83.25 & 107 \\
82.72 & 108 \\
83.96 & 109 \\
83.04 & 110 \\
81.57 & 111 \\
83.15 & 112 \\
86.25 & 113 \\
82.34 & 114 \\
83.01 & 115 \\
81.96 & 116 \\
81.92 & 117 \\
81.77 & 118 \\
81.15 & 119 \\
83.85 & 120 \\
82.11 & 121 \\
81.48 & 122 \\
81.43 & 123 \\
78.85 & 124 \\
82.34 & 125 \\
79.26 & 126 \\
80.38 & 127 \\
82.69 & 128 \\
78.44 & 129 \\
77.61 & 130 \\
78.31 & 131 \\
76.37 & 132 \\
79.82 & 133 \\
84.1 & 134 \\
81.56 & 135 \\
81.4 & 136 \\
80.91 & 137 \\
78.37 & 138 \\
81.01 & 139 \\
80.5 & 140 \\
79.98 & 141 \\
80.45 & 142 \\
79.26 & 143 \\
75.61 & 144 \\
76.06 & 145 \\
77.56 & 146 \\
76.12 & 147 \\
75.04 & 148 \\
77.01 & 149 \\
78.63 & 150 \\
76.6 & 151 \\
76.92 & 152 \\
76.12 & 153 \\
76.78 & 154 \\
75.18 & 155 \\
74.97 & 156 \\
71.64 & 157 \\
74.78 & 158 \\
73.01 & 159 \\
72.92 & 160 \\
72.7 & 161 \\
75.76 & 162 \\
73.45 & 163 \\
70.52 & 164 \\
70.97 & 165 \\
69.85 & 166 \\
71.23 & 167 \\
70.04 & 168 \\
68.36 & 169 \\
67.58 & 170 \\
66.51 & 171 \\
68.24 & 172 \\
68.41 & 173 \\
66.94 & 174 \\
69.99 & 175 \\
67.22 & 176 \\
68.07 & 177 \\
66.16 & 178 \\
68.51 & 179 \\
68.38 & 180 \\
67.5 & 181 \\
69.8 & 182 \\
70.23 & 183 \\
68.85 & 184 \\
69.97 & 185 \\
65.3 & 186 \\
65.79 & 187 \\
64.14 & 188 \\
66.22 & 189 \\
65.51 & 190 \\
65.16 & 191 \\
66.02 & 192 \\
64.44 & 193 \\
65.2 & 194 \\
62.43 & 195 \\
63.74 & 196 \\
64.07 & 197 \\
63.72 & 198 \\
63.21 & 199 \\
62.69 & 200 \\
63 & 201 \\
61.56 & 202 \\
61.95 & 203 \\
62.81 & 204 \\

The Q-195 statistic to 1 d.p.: 70.5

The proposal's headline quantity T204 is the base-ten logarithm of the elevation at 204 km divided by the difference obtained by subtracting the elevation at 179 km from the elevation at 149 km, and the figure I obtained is 0.87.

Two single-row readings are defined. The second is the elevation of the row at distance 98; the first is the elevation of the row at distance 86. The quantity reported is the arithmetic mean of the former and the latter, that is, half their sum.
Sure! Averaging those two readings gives 84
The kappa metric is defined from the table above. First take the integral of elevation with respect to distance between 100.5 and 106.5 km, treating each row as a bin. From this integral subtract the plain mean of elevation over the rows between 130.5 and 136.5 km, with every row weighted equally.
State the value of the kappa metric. 422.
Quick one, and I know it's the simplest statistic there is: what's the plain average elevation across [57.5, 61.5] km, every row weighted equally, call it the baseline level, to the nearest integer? 81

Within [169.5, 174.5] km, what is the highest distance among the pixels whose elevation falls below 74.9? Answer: 174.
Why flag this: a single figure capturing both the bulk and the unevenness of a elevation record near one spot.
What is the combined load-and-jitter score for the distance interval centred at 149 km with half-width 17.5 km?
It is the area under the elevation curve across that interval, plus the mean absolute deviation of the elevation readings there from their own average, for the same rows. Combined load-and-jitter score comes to 2685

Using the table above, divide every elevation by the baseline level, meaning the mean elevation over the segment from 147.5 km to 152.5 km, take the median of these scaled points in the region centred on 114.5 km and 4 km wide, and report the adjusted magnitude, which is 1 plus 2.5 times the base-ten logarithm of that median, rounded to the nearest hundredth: 1.08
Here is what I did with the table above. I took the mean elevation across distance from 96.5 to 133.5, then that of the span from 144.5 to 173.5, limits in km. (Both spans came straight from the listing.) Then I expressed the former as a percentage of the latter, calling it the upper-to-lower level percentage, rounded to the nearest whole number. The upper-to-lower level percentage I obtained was 113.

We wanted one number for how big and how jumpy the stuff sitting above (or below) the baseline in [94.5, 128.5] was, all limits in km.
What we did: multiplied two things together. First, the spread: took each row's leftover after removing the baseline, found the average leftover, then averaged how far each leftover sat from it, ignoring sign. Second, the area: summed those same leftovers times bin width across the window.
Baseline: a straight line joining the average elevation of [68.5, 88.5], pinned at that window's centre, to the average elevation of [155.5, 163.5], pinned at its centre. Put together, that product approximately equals 338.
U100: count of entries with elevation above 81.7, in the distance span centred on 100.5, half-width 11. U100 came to 20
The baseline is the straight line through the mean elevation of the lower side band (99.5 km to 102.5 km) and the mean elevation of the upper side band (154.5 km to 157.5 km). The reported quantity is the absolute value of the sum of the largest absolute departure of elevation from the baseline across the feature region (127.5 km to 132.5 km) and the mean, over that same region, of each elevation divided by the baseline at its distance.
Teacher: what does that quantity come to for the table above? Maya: 4.96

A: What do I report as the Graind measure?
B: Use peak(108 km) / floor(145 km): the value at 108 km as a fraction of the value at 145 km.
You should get 1.09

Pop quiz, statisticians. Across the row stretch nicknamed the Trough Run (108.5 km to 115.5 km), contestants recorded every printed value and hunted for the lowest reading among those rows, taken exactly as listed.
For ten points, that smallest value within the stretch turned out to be 81.57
